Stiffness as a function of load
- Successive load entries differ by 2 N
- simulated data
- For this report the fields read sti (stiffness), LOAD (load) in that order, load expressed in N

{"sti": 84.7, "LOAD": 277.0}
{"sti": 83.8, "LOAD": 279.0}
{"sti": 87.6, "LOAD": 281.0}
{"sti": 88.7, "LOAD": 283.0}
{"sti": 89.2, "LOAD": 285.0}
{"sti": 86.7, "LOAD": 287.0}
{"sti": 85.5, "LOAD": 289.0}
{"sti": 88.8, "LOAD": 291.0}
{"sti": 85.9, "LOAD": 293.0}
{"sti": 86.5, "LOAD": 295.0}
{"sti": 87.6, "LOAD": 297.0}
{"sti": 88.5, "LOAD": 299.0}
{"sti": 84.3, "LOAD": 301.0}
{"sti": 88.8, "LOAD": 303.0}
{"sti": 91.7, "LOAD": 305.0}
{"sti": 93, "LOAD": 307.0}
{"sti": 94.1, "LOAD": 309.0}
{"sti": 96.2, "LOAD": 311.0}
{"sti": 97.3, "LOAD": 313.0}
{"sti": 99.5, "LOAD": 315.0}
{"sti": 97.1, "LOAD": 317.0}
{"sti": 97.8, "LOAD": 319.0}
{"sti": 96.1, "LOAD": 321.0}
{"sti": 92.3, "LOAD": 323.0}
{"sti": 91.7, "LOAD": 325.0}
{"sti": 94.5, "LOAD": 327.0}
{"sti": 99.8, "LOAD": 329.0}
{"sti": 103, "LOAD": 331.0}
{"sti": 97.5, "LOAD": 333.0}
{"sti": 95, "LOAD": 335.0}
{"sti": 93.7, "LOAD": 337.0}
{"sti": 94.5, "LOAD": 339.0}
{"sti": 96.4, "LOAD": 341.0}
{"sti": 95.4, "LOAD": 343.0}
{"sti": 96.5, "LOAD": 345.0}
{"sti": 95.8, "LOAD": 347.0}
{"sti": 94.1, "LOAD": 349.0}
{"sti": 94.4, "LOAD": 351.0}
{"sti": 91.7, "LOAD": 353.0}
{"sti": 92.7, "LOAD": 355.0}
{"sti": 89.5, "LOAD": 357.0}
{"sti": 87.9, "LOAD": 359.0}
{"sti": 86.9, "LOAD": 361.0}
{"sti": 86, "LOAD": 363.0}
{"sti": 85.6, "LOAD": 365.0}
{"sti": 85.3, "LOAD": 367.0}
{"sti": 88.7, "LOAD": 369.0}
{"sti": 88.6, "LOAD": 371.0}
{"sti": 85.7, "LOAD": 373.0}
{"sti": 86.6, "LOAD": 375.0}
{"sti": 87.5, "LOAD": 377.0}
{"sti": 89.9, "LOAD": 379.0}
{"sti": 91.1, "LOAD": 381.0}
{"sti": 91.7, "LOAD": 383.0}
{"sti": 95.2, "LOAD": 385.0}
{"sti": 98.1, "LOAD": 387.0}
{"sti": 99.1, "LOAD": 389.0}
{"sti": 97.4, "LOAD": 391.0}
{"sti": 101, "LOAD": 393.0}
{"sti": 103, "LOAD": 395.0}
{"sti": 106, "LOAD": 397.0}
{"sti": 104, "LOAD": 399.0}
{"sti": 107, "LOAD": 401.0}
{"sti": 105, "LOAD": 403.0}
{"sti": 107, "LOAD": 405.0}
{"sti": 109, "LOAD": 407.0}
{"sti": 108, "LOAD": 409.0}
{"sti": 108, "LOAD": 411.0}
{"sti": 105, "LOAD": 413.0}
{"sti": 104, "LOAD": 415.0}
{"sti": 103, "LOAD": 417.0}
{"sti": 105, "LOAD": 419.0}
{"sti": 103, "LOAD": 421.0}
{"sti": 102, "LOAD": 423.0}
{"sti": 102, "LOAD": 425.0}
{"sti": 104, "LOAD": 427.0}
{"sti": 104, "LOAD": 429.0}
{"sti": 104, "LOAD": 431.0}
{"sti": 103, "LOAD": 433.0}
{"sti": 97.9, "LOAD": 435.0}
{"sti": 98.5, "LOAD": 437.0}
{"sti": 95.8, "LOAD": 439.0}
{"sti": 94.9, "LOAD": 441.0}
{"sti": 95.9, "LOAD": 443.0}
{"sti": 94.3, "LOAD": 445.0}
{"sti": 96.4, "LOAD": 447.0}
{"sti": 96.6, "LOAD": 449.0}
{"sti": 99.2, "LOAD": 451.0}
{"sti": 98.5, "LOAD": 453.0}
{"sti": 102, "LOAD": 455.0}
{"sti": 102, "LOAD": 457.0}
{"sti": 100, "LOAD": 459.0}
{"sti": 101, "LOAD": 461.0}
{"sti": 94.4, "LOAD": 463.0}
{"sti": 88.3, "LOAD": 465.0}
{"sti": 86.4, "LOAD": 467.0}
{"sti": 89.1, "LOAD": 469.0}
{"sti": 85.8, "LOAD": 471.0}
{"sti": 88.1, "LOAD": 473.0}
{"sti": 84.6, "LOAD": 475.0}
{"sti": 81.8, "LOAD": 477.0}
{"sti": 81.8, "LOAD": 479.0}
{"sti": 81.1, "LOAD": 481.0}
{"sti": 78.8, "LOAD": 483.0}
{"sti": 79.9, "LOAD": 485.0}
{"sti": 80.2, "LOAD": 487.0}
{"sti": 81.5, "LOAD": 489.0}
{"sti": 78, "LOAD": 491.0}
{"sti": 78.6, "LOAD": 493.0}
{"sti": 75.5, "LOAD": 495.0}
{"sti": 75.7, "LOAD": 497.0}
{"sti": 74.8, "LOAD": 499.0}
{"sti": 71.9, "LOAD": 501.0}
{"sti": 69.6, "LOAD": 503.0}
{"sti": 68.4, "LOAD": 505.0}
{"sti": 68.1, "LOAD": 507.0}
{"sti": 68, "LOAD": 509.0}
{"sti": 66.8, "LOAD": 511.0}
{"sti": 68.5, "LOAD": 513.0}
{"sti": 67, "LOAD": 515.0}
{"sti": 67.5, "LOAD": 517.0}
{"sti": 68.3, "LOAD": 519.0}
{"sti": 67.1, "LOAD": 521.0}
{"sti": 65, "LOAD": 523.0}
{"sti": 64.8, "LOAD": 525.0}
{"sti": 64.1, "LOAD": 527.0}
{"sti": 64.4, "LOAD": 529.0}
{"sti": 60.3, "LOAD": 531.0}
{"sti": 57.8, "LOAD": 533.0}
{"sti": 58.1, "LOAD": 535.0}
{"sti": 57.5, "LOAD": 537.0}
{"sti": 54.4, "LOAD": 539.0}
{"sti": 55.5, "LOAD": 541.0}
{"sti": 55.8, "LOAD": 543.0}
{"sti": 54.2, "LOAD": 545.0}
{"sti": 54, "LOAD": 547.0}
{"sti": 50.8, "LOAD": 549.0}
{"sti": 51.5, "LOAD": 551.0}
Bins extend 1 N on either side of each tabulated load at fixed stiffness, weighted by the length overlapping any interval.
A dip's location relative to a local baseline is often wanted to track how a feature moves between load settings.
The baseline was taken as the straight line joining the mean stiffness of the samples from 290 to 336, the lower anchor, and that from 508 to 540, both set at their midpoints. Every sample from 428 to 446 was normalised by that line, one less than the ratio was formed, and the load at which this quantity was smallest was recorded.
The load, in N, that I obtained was 441.0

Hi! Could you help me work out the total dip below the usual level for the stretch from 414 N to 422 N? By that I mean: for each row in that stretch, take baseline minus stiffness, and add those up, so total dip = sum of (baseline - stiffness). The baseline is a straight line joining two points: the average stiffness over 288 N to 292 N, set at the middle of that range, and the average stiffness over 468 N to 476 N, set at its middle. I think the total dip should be -67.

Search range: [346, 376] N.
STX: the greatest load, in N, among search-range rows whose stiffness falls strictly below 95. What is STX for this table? 375.0 N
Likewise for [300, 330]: 327.0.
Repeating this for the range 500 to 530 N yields 529.0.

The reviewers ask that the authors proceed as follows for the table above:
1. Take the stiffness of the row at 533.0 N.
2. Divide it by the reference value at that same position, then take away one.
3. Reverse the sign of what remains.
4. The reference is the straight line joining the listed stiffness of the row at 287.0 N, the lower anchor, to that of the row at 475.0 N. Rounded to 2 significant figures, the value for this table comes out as 0.31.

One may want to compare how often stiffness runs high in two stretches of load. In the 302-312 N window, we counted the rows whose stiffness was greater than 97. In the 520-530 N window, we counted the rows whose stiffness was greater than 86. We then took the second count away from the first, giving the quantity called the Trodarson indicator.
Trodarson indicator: 0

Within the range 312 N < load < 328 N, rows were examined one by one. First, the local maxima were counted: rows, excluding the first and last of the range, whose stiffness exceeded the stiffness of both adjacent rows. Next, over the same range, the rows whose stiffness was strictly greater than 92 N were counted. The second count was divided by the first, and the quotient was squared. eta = 12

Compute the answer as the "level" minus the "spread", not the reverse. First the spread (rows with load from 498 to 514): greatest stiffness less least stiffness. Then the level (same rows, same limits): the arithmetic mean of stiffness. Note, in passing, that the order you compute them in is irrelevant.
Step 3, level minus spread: 62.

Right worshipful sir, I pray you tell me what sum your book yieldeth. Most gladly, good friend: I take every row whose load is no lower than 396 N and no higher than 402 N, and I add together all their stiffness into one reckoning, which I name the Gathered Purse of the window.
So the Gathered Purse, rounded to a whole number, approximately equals 317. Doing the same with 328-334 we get 300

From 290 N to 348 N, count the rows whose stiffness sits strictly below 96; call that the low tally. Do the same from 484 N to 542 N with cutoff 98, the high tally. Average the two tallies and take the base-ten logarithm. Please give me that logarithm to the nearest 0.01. 1.37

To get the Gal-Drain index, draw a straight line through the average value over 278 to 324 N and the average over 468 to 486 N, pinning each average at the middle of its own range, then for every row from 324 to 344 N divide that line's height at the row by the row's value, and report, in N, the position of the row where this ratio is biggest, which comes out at 325.0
